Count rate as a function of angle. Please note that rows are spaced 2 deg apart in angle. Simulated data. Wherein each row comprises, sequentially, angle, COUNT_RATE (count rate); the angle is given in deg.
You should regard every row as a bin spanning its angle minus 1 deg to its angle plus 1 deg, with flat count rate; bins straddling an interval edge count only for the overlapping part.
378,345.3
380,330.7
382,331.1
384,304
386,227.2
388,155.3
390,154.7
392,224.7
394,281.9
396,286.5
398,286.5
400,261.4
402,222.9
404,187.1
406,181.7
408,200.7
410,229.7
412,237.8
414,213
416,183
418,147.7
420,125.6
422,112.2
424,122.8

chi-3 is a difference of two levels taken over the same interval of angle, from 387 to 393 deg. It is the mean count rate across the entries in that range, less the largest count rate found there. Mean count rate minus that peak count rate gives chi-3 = -46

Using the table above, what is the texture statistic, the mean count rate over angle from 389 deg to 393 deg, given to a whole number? 190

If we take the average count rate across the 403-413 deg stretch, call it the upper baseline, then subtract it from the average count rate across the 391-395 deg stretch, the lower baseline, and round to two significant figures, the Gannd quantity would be 46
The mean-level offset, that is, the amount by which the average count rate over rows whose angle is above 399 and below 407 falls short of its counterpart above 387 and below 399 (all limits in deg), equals 18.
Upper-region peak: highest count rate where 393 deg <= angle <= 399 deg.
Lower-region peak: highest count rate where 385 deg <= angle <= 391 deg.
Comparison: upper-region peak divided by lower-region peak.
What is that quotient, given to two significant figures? 1.3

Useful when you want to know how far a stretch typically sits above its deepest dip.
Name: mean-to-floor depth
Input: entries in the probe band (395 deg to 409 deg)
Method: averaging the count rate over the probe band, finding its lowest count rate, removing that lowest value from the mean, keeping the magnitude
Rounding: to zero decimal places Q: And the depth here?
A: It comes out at 51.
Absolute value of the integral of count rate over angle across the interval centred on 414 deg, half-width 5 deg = 2022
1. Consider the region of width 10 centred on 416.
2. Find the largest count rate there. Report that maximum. 237.8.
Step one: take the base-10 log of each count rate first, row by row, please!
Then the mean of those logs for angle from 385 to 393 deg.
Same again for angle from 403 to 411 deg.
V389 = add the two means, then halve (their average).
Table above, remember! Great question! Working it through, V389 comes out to 2.29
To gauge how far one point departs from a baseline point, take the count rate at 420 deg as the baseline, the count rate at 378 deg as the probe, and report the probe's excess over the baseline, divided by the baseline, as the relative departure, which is 1.7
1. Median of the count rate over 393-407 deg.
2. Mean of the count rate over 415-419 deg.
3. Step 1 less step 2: 96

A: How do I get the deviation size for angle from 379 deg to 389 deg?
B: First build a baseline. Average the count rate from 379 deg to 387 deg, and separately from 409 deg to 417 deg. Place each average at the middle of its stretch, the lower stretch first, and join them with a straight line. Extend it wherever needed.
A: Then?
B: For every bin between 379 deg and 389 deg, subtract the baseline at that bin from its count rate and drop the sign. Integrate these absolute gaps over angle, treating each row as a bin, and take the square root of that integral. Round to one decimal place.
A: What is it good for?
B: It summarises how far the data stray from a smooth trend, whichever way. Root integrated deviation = 22.6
